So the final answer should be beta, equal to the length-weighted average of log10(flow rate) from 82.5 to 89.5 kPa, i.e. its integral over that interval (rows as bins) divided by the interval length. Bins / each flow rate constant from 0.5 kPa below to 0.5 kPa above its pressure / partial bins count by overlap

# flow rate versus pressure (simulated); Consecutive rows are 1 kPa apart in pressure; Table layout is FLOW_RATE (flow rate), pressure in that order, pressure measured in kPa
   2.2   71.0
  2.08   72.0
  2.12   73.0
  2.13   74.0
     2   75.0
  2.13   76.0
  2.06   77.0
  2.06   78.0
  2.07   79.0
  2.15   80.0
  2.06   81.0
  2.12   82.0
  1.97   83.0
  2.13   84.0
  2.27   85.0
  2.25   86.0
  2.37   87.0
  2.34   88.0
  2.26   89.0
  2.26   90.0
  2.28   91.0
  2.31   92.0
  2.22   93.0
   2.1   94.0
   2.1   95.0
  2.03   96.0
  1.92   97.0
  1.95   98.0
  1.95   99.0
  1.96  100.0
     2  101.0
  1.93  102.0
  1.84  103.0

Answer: 0.347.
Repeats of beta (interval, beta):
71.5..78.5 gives 0.319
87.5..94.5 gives 0.353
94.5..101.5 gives 0.298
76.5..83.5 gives 0.316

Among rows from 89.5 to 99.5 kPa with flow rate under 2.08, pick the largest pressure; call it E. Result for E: 99.0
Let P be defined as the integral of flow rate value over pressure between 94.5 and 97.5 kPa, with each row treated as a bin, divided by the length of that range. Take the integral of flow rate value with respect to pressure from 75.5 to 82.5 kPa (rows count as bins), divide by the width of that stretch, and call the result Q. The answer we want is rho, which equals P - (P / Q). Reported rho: 1.05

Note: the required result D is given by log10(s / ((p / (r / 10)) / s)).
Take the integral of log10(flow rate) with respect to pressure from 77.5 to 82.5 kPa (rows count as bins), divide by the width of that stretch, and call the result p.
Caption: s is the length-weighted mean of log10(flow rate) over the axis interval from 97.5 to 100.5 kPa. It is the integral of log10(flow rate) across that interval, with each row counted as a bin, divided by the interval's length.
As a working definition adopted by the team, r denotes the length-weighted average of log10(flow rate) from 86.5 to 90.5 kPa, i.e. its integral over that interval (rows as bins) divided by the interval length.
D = -2.02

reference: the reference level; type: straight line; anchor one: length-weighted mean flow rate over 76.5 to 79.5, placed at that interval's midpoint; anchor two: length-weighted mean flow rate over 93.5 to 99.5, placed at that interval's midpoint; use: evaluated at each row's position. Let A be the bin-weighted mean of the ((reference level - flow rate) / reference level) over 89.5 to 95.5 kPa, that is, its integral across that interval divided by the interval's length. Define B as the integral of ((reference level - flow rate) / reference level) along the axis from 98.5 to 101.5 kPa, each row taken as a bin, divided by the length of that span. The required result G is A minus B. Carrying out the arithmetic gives -0.11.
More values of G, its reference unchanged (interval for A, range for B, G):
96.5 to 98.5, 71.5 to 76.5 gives 0.04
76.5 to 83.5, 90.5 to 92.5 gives 0.13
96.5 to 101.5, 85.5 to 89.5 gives 0.16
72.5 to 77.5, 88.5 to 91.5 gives 0.11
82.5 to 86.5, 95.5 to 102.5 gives -0.07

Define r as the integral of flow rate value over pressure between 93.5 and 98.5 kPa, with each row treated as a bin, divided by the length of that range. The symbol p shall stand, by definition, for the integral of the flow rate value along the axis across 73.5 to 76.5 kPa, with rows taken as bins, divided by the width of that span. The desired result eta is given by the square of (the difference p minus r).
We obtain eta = 0.004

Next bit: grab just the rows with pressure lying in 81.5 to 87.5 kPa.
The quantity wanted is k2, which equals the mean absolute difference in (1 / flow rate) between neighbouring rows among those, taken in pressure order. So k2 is 0.0259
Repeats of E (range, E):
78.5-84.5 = 83.0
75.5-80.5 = 79.0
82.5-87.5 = 83.0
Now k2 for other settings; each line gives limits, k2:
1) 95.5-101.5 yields 0.0098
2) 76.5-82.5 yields 0.0109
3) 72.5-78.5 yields 0.0158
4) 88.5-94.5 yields 0.0106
